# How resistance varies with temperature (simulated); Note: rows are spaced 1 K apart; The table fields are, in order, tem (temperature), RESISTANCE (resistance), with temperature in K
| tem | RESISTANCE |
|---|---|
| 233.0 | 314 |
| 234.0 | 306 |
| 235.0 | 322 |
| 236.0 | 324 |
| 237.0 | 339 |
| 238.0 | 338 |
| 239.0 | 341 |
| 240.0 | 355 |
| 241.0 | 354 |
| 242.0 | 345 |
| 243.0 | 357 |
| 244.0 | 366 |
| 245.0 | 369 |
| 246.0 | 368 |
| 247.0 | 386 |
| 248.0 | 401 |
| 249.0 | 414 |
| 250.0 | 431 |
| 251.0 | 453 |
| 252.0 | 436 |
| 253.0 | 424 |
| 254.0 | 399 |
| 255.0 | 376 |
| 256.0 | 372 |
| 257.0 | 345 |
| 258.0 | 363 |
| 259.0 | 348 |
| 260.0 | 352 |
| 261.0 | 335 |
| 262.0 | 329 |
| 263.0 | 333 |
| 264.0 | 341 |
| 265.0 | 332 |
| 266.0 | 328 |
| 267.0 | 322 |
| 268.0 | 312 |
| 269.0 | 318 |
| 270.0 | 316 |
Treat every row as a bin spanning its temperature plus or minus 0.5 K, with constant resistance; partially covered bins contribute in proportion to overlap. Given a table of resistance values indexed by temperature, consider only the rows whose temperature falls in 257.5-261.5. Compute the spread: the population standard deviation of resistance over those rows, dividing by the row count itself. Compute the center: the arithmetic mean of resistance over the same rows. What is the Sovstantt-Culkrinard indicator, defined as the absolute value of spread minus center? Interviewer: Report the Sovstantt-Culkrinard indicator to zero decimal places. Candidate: 339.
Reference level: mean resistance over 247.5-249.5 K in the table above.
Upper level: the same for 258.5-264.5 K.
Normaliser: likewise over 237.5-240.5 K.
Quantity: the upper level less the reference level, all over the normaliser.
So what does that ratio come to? -0.20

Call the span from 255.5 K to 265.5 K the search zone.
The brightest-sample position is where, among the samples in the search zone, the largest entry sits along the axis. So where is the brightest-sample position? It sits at 256.0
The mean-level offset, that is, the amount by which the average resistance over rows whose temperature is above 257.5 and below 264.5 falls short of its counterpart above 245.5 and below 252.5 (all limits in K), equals 70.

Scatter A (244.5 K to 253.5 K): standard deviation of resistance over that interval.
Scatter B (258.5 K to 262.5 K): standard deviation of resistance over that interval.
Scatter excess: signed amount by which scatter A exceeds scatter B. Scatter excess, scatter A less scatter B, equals 19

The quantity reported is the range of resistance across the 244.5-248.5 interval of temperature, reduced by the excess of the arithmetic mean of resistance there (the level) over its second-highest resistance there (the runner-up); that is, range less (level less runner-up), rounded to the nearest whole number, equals 38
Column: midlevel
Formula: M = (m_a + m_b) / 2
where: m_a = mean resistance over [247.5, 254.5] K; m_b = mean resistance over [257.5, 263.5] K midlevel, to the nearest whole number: 383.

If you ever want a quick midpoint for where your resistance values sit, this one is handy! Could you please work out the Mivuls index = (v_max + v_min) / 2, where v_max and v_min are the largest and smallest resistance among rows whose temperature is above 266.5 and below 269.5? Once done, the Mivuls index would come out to 317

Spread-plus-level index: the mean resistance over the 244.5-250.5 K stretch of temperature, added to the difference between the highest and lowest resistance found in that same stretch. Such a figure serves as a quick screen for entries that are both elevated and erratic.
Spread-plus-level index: 458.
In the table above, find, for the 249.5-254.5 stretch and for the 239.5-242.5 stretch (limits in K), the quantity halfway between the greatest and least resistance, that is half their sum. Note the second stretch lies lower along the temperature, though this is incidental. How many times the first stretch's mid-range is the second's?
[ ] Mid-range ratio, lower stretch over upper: 0.82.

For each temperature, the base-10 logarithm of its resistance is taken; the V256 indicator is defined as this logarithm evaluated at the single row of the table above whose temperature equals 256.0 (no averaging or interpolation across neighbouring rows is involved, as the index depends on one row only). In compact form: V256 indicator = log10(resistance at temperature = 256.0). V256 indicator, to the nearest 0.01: 2.57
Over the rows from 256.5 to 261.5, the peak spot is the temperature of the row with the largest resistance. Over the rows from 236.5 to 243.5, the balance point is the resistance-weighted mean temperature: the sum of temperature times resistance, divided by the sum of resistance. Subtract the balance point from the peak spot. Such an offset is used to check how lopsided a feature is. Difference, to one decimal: 18.0 K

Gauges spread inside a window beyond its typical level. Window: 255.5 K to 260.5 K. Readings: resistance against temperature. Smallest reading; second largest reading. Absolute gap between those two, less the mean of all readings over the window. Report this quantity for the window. -338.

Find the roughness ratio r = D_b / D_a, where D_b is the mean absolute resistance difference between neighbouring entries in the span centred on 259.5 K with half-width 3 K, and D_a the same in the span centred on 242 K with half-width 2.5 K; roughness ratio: 1.5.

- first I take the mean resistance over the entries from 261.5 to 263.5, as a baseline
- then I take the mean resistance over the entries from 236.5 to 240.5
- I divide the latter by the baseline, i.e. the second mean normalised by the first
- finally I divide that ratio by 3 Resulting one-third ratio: 0.35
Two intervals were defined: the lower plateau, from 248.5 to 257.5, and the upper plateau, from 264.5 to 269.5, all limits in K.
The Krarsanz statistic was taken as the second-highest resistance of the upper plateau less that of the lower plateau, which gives -108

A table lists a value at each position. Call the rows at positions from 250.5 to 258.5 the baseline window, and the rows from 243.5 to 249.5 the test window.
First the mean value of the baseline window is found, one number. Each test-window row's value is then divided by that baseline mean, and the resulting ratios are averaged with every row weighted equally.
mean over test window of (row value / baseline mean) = 0.97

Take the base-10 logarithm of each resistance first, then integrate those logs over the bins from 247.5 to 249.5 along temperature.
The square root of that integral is 2.285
